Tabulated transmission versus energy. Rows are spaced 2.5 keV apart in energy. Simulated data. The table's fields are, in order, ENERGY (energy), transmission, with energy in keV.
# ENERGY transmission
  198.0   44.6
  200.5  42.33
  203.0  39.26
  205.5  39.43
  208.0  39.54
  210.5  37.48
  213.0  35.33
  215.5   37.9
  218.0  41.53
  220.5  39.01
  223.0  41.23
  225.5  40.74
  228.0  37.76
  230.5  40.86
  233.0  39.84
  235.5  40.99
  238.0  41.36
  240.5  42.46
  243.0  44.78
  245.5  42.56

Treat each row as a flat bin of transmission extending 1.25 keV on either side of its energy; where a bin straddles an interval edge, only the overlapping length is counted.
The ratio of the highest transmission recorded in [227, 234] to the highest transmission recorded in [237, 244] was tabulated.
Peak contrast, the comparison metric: 0.91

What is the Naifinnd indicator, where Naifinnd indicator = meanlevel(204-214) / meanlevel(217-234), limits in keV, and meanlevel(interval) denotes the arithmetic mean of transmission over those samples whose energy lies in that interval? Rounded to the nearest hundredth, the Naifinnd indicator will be 0.95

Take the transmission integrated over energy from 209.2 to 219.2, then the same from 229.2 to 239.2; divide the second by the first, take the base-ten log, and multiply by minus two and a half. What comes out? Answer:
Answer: -0.074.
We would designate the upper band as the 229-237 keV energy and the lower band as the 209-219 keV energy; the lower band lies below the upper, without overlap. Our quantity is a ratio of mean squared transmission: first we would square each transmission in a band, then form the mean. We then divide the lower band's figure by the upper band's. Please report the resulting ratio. 0.88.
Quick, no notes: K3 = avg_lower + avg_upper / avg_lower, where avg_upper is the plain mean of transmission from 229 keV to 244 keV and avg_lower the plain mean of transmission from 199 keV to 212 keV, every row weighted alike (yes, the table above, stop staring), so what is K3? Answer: 40.7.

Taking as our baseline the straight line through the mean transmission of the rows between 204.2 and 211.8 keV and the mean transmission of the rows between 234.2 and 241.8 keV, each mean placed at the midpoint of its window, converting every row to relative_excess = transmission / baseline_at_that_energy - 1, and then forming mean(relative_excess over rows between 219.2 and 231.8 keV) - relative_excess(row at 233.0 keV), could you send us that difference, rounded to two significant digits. 0.019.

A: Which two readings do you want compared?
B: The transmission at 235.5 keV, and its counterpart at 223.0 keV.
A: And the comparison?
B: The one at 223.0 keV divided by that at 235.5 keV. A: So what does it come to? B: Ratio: 1.01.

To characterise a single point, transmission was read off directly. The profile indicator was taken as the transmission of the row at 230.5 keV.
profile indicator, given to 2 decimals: 40.86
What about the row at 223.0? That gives 41.23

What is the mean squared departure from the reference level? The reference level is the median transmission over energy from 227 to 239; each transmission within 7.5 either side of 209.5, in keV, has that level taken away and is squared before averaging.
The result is 9.5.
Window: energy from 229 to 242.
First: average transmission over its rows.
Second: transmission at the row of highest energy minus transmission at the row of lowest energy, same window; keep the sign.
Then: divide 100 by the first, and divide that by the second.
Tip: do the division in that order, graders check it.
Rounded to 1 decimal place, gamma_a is 1.5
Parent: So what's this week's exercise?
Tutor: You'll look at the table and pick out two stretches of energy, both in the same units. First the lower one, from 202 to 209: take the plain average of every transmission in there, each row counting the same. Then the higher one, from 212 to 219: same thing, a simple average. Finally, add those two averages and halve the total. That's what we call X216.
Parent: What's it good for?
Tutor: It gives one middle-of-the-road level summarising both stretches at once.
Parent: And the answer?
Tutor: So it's 38.8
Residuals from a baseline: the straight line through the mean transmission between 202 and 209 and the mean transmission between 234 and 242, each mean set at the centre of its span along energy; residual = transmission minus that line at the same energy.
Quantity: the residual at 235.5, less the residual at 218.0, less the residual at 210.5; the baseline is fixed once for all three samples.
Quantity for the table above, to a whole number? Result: 1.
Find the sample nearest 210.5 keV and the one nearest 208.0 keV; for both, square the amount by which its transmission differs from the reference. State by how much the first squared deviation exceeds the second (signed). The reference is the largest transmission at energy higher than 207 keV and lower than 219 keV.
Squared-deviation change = 12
